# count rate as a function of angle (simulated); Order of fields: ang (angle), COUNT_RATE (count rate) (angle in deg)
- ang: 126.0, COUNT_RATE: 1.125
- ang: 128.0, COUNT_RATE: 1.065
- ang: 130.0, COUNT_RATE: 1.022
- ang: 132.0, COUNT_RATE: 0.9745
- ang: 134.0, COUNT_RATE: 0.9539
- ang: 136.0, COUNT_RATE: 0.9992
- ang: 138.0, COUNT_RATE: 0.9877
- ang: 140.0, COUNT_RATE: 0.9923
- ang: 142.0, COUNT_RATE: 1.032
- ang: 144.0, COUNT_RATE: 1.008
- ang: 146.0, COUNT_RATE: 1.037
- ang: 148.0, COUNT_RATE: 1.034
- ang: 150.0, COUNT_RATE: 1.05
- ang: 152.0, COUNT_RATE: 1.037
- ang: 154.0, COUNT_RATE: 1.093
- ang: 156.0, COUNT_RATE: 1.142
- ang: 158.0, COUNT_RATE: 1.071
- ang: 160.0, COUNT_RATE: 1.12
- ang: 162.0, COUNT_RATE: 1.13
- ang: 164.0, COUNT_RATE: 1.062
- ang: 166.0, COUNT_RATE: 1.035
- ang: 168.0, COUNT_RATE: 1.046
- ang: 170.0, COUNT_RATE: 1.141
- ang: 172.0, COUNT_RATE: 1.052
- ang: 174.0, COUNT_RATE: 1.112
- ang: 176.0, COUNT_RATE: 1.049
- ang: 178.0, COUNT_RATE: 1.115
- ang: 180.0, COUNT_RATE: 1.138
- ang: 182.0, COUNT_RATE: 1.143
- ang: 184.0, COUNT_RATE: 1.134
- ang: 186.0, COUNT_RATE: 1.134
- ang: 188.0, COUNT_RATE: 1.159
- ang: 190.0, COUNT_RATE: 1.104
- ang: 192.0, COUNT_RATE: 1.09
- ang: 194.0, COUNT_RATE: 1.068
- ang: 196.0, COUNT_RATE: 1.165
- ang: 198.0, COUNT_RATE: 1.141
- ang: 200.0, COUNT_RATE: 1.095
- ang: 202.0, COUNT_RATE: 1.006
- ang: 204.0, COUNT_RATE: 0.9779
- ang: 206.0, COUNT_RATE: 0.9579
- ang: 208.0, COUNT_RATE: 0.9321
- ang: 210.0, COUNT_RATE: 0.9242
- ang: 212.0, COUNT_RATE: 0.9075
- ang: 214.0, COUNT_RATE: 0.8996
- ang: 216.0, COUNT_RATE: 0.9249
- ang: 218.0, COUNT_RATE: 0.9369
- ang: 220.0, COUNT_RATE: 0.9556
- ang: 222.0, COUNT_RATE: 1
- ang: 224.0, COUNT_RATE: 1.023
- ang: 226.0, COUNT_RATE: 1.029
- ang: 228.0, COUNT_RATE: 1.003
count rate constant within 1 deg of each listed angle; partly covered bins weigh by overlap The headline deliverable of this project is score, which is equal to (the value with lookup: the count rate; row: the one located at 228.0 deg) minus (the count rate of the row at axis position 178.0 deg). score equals -0.11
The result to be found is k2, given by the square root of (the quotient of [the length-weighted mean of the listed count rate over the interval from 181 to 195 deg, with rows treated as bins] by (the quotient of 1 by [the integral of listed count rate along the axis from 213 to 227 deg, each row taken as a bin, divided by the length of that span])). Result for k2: 1.040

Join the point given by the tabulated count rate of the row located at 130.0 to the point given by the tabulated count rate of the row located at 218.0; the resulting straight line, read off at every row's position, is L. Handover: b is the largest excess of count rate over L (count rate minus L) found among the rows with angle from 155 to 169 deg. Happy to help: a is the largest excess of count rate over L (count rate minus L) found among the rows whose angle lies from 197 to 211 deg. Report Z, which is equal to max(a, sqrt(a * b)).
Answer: 0.185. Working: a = 0.185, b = 0.15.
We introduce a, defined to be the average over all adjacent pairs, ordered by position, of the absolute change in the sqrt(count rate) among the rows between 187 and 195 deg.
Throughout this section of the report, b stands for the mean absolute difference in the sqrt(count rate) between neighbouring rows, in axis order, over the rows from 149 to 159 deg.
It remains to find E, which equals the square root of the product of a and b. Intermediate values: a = 0.014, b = 0.023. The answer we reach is 0.018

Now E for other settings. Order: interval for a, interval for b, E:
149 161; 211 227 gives 0.015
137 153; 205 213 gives 0.009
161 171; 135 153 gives 0.014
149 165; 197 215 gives 0.018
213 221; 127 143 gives 0.012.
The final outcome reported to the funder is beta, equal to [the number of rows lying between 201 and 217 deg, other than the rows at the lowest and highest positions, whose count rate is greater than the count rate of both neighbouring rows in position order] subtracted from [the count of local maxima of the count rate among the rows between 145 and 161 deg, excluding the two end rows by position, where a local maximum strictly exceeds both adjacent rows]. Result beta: 2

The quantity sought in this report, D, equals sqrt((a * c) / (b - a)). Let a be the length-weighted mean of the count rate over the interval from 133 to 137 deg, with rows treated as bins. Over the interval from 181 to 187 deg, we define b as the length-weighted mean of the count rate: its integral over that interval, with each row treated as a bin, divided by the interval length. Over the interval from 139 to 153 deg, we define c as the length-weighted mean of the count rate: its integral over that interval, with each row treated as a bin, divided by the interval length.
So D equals 2.5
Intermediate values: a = 0.98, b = 1.14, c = 1.03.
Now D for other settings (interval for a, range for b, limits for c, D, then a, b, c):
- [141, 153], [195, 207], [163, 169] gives 6.7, 1.03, 1.06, 1.05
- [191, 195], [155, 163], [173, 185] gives 5.7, 1.08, 1.12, 1.12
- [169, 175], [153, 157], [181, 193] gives 8.9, 1.10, 1.12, 1.13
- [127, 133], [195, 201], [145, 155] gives 3.1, 1.02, 1.13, 1.05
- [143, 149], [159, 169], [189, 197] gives 4.7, 1.03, 1.08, 1.11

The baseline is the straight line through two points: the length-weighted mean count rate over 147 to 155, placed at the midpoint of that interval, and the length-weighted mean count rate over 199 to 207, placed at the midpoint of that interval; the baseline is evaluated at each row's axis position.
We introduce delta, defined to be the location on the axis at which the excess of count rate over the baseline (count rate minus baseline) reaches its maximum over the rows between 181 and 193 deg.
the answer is 188.0 deg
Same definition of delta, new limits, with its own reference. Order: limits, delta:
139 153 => 150.0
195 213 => 196.0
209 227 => 226.0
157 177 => 170.0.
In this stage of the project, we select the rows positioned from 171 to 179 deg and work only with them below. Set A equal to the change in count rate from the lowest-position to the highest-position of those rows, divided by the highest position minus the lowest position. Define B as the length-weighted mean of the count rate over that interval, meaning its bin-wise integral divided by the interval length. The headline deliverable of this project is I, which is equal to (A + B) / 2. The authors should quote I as 0.546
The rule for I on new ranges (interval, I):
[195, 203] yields 0.538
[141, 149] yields 0.514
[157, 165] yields 0.547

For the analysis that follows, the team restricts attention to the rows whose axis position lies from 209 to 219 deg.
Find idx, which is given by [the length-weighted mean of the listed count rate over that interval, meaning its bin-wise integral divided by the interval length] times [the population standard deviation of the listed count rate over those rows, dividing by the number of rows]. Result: 0.012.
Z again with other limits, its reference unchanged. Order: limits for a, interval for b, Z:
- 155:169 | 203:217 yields 0.145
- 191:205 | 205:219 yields 0.207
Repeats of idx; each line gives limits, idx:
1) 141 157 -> 0.042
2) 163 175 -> 0.041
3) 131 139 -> 0.016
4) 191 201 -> 0.040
